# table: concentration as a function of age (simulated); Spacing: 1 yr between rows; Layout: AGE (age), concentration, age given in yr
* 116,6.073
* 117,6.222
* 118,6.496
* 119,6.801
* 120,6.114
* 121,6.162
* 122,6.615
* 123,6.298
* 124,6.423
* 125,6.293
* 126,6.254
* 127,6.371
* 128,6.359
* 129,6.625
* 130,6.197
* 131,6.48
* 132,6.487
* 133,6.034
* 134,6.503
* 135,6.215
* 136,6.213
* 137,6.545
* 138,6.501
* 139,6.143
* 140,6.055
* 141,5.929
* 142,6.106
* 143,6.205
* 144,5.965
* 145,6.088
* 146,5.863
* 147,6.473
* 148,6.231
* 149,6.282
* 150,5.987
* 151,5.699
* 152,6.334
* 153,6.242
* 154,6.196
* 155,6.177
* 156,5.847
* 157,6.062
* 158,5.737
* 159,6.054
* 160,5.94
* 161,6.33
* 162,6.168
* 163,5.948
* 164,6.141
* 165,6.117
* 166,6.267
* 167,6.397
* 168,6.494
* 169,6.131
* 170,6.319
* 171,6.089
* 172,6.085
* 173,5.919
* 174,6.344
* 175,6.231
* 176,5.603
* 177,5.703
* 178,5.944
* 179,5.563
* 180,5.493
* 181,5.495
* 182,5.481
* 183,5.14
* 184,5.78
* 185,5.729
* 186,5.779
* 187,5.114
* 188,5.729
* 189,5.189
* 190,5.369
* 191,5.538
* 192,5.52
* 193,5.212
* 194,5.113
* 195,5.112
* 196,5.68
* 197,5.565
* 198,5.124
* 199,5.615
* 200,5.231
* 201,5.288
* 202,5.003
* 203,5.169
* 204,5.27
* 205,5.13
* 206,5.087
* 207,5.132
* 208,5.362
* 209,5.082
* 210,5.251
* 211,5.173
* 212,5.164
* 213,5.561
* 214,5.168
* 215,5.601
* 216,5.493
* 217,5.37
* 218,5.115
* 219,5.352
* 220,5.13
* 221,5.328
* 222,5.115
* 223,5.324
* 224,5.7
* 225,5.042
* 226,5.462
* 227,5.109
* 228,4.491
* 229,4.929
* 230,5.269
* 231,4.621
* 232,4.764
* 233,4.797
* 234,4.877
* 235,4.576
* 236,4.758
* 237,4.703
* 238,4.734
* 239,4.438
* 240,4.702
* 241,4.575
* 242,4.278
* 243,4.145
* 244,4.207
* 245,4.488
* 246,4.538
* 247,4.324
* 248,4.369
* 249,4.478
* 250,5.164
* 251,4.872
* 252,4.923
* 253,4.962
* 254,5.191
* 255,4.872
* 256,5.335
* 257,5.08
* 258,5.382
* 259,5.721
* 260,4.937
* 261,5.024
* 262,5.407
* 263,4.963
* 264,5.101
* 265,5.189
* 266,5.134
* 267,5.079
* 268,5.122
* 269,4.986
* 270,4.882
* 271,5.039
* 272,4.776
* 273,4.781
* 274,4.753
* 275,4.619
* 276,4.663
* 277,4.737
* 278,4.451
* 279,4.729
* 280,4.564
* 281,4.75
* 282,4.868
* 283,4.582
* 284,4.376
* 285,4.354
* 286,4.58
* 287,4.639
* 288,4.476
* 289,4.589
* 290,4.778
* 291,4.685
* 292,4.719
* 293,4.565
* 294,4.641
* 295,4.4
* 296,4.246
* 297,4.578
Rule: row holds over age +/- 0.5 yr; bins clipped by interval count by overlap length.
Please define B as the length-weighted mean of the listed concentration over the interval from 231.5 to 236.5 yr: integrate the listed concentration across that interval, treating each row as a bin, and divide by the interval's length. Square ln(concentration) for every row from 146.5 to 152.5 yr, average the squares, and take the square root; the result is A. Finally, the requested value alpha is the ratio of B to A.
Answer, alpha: 2.6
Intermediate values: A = 1.82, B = 4.75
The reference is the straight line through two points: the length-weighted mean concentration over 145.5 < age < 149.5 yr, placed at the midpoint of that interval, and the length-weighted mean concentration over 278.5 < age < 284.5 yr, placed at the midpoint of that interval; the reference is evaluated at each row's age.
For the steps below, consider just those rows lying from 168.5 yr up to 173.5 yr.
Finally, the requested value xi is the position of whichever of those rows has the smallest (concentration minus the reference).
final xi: 173 yr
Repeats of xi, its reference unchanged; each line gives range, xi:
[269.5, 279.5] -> 278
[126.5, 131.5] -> 130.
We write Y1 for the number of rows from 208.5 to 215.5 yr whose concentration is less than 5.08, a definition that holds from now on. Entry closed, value 0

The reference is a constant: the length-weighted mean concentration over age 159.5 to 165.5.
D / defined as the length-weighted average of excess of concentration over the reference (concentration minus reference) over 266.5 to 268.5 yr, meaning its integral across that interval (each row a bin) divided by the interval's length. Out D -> -1.01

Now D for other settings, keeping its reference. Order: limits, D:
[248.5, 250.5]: -1.29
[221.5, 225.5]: -0.81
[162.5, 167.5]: 0.07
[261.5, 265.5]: -0.94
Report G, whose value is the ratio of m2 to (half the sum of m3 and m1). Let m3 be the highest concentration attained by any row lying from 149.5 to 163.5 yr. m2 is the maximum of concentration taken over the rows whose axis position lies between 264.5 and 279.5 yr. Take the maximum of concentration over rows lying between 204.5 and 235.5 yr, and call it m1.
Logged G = 0.86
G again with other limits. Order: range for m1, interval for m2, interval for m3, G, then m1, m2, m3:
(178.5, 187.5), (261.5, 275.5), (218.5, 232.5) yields 0.94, 5.78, 5.407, 5.7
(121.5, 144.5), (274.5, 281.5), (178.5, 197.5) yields 0.77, 6.625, 4.75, 5.78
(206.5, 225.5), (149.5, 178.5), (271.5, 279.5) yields 1.24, 5.7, 6.494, 4.781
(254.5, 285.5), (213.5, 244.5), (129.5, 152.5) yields 0.93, 5.721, 5.7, 6.545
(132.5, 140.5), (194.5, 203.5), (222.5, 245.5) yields 0.93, 6.545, 5.68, 5.7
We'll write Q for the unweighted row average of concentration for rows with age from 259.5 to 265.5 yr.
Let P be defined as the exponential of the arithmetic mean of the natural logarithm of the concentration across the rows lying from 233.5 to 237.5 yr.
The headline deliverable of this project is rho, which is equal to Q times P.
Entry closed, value 24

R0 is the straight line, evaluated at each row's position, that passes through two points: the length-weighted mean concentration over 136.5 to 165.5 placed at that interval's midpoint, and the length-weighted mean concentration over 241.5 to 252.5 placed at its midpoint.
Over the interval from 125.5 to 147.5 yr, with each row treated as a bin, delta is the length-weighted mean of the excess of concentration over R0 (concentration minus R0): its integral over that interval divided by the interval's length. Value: -0.10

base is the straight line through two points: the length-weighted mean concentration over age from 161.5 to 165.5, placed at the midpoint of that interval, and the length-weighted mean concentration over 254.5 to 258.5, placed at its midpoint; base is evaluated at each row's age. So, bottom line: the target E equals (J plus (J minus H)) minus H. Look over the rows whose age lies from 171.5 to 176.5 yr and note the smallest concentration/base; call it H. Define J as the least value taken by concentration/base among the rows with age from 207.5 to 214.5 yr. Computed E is -0.075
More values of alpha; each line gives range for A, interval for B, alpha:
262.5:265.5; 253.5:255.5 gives 3.1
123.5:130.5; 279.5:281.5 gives 2.5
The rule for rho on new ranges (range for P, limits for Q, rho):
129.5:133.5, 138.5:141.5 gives 38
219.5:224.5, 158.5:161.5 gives 32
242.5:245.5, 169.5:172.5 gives 26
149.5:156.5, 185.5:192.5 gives 33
